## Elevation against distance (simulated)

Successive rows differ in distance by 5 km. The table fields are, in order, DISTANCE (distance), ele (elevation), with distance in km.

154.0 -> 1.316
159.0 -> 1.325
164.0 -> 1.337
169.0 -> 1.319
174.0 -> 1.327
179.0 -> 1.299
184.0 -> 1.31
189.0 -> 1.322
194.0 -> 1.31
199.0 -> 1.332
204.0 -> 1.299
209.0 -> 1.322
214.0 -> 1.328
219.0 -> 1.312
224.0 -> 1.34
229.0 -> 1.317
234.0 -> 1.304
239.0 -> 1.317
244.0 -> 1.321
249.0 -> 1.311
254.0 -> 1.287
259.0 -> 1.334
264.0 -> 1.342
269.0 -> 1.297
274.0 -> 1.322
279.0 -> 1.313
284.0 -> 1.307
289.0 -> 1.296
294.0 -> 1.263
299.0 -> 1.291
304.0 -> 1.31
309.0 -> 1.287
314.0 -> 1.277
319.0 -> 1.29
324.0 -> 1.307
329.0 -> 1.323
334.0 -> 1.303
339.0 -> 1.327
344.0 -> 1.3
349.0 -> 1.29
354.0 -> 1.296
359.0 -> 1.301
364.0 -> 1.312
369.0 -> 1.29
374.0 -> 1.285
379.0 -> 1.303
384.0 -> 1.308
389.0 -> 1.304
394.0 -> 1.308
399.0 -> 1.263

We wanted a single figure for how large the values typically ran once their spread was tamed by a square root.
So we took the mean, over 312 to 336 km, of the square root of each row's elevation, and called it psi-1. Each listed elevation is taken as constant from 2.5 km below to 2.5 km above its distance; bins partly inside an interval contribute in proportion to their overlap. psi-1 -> 1.140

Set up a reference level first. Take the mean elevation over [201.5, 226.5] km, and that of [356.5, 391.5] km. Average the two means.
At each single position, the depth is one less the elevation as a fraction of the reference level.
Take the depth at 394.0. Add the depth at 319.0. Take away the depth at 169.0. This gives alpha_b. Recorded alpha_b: 0.024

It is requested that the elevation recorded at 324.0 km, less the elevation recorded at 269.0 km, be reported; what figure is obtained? 0.010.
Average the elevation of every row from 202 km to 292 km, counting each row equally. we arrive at 1.31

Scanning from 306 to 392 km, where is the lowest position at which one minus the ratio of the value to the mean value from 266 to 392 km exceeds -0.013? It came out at 309.0 km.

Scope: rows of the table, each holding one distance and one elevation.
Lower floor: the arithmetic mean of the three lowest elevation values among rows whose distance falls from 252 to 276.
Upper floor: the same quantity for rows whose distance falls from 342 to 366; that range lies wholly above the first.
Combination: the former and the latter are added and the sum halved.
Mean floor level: 1.30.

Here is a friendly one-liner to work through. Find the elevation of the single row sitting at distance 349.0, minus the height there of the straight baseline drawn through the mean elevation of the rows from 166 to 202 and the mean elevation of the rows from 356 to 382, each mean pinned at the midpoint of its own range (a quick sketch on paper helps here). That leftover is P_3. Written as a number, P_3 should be -0.010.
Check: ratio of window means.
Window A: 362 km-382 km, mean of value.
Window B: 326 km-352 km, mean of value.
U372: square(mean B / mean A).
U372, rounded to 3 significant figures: 1.02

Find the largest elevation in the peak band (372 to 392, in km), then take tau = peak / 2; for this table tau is 0.6540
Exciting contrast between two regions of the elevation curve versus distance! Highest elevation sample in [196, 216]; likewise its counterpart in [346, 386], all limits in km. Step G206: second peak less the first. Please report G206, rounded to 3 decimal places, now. -0.020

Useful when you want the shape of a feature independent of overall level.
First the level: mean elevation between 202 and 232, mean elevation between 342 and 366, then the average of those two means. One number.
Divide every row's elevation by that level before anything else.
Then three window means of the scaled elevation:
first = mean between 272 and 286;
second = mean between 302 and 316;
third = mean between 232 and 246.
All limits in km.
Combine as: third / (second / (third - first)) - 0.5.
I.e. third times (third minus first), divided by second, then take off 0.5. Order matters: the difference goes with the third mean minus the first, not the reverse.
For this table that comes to -0.500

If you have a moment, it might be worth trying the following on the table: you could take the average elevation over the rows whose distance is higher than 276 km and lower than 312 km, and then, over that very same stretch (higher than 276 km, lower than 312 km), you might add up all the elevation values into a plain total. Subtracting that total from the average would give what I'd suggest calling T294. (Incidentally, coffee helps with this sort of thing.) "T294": -7.77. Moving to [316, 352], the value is -7.83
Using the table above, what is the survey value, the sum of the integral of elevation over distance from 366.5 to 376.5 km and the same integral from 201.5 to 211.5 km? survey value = 25.98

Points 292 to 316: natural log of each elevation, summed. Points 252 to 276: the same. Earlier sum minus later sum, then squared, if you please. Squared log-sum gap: 0.014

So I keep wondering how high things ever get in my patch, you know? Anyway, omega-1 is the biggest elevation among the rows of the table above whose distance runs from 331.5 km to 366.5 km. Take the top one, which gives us 1.327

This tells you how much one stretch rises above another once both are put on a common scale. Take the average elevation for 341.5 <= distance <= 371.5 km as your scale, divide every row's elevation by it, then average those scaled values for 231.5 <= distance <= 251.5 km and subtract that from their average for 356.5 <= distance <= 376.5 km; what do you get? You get -0.013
